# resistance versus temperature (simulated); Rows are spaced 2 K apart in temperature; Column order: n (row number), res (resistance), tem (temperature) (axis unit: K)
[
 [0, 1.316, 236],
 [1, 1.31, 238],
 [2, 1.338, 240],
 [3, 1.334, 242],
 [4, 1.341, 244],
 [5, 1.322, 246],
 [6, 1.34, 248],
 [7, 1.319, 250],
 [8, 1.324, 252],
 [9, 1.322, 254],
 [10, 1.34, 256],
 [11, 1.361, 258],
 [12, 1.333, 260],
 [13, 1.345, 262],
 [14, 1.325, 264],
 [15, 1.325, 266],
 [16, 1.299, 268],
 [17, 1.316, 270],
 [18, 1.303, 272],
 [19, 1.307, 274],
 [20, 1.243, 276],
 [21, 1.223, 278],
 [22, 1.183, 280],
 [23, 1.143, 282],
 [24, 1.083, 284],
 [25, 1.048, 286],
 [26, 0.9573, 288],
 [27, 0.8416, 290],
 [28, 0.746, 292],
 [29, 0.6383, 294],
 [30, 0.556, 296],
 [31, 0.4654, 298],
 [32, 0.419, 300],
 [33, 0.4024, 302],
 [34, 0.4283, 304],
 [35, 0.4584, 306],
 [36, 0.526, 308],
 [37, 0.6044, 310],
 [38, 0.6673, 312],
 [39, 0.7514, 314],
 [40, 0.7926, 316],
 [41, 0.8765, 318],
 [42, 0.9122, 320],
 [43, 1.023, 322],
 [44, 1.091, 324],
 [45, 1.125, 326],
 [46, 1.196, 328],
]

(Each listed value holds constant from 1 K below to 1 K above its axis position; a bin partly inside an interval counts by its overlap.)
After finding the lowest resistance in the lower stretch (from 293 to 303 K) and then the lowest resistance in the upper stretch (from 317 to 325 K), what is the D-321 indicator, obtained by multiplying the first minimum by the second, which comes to 0.35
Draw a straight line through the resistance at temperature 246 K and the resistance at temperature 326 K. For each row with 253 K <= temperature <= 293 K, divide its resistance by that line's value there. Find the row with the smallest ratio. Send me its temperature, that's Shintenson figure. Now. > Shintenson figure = 292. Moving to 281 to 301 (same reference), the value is 300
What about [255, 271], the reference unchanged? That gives 268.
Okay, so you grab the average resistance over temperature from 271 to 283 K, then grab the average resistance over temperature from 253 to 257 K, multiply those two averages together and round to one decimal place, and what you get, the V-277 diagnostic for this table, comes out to 1.6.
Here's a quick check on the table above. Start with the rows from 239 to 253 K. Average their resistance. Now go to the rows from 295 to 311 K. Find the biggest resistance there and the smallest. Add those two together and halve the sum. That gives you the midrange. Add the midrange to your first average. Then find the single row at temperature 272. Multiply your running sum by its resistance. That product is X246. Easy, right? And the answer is 2.4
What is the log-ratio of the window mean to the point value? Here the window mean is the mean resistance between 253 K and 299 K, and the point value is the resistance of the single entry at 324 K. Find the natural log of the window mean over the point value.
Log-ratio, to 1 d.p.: 0.0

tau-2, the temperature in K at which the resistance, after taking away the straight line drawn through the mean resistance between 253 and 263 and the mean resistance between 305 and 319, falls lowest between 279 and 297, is 296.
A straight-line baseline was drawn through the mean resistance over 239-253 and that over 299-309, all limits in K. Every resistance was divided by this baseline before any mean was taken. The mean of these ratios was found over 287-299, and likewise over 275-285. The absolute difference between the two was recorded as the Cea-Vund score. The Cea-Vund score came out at 0.32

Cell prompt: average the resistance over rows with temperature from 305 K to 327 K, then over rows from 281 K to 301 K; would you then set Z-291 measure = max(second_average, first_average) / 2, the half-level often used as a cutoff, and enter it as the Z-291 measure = 0.40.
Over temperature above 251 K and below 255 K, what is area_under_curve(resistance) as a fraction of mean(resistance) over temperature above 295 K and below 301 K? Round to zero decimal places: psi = 11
